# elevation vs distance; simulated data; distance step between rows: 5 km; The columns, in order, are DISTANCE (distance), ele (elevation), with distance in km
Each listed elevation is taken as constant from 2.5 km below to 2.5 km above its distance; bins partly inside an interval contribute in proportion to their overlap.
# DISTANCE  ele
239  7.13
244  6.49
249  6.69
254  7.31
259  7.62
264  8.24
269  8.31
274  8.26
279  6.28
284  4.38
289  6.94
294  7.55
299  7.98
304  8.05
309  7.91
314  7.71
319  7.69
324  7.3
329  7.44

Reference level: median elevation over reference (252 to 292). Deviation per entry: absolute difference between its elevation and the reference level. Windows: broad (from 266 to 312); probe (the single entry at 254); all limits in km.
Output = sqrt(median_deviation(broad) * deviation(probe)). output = 0.30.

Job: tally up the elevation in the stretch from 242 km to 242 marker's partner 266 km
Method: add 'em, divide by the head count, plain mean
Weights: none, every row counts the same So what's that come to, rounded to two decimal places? 7.27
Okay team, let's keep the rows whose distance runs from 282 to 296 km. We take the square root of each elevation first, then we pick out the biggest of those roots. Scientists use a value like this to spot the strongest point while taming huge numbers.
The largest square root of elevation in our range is 2.75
